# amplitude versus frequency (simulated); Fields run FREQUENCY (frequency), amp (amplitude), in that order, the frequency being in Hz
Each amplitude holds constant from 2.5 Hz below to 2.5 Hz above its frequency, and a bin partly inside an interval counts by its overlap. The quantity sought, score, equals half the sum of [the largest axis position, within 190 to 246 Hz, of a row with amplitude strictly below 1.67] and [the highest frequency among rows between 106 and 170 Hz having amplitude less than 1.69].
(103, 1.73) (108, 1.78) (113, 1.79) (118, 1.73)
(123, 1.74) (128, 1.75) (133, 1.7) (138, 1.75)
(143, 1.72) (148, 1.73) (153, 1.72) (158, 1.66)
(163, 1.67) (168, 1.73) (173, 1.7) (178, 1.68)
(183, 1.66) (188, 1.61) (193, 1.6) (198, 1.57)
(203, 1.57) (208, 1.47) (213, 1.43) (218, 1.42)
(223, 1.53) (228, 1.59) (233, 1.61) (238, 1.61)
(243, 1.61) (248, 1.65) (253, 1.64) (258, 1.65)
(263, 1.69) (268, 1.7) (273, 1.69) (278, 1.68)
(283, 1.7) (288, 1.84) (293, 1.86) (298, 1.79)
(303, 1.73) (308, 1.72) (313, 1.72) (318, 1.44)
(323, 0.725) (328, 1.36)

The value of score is 203.0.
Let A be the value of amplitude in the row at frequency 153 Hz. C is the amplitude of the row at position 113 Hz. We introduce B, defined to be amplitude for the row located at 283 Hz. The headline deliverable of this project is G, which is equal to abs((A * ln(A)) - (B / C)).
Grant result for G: 0.017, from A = 1.72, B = 1.7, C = 1.79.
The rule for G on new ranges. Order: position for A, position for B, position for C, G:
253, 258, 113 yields 0.110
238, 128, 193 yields 0.327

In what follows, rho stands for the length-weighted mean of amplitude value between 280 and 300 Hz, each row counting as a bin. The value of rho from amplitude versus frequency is 1.79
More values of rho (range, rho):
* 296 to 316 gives 1.73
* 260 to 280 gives 1.69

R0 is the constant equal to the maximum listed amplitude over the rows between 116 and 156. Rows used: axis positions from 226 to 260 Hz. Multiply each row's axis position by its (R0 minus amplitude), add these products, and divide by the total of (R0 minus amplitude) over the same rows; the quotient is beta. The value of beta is 241.4 Hz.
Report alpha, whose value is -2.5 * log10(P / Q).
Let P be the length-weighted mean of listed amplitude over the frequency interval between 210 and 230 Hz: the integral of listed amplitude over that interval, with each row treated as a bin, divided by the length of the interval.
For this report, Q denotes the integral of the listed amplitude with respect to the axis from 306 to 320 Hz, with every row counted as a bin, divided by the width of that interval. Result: 0.10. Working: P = 1.49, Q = 1.63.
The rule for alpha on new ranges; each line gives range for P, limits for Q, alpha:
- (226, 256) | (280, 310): 0.10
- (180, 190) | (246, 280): 0.02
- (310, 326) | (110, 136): 0.31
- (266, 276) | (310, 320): -0.07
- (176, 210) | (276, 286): 0.07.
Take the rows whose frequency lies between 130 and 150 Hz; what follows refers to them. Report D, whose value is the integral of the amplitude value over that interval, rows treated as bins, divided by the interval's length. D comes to 1.73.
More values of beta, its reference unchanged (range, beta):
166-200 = 188.4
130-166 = 152.5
